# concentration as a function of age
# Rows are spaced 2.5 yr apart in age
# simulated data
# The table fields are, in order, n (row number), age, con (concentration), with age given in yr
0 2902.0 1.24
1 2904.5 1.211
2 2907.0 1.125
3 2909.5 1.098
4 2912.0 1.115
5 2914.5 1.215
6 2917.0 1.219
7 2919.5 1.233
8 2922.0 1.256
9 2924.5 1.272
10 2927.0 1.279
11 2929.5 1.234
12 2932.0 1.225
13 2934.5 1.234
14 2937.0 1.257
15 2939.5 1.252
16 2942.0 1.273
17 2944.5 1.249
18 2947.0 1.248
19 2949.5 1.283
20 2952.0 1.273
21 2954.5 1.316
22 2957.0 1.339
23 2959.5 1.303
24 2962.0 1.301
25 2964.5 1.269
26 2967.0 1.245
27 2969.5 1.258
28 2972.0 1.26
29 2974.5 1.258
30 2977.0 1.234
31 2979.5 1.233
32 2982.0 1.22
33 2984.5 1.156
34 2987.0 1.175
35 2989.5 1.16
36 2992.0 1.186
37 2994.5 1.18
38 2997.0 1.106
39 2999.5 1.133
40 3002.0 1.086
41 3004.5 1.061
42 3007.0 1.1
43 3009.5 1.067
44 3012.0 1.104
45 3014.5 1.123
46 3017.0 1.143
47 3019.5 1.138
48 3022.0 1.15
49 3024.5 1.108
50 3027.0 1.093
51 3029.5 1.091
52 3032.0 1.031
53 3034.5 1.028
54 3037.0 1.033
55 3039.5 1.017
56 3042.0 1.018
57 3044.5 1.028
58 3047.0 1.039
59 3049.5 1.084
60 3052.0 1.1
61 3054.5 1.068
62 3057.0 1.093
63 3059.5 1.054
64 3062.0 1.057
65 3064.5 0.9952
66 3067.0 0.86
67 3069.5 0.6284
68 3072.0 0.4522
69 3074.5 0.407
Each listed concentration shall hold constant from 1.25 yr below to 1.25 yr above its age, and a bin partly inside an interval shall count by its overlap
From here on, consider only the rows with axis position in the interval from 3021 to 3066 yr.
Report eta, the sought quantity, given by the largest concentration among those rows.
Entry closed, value 1.15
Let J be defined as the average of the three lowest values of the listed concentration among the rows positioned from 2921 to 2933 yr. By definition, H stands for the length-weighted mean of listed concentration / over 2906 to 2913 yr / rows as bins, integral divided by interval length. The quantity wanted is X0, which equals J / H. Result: 1.11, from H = 1.11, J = 1.24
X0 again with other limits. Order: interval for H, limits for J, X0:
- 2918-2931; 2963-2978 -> 0.99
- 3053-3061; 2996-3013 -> 1.00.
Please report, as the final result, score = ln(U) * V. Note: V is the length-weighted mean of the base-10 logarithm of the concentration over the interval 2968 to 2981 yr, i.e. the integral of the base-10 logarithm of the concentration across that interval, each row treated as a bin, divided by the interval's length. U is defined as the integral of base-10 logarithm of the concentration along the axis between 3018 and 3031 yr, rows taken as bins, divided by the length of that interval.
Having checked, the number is -0.29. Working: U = 0.047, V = 0.096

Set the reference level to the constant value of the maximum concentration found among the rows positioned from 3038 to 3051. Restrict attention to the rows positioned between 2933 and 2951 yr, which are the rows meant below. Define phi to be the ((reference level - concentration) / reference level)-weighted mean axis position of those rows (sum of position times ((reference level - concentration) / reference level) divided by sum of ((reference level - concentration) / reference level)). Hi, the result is 2942.3 yr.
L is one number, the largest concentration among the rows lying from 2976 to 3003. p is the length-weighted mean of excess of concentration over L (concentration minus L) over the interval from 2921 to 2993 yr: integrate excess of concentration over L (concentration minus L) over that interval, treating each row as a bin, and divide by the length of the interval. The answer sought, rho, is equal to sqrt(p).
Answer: 0.13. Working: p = 0.016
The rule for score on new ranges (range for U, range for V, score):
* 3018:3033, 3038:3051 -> -0.05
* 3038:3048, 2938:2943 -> -0.46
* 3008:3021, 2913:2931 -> -0.29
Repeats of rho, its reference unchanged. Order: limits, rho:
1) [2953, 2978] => 0.21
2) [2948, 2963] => 0.26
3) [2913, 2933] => 0.08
